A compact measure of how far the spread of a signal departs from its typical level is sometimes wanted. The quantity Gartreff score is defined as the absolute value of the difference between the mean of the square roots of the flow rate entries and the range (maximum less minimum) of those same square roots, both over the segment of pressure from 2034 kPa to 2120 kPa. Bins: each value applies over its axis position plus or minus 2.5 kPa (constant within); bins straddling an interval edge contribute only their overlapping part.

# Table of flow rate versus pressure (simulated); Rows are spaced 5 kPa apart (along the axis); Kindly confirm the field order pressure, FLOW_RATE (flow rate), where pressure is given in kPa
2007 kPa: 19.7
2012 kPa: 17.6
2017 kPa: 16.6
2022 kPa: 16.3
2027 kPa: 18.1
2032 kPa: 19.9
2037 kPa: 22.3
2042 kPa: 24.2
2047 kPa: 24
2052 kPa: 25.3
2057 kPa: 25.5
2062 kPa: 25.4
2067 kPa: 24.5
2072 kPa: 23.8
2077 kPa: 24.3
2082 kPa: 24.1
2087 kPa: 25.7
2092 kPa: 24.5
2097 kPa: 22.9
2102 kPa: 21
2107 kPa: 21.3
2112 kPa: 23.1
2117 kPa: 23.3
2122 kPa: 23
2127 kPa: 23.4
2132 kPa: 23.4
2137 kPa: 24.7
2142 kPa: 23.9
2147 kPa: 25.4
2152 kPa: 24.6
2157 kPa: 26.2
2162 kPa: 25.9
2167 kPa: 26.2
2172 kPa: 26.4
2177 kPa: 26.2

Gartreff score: 4.39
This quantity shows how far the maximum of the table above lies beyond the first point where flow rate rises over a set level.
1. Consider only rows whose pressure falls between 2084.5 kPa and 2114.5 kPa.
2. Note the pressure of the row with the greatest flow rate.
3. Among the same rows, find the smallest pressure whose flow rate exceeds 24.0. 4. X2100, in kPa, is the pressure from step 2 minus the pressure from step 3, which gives 0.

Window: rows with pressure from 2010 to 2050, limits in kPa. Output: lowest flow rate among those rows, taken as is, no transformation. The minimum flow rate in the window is 16.3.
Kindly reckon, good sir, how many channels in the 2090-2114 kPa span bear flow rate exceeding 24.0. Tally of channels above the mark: 1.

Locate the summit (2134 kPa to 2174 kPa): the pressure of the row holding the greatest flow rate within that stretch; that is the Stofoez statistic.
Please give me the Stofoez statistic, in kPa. 2172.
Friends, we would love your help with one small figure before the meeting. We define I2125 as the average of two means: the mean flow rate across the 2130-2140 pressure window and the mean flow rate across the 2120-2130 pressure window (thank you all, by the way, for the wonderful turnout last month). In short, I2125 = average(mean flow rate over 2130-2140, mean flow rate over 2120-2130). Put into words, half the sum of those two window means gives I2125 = 23.6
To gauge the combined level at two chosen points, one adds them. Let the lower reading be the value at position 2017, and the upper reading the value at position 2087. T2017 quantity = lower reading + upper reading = 42.3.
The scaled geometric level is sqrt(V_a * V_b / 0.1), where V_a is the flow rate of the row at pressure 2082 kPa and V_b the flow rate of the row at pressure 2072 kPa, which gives 75.7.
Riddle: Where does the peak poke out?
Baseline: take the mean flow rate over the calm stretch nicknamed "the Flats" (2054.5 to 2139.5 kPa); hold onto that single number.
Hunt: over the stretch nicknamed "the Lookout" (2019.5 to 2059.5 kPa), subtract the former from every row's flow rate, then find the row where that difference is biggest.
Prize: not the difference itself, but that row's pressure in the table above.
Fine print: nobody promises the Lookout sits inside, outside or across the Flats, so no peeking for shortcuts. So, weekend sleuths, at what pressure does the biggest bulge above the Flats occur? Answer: 2057 kPa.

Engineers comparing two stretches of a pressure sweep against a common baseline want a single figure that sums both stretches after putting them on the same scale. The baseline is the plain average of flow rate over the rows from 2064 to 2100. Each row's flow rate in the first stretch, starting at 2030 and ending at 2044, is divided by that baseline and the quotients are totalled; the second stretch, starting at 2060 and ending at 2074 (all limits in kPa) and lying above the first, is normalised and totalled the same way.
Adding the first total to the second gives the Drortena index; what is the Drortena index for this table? 5.8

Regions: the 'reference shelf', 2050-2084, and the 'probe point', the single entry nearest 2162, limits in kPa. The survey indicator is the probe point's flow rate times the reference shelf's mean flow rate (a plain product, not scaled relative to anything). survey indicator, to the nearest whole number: 640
